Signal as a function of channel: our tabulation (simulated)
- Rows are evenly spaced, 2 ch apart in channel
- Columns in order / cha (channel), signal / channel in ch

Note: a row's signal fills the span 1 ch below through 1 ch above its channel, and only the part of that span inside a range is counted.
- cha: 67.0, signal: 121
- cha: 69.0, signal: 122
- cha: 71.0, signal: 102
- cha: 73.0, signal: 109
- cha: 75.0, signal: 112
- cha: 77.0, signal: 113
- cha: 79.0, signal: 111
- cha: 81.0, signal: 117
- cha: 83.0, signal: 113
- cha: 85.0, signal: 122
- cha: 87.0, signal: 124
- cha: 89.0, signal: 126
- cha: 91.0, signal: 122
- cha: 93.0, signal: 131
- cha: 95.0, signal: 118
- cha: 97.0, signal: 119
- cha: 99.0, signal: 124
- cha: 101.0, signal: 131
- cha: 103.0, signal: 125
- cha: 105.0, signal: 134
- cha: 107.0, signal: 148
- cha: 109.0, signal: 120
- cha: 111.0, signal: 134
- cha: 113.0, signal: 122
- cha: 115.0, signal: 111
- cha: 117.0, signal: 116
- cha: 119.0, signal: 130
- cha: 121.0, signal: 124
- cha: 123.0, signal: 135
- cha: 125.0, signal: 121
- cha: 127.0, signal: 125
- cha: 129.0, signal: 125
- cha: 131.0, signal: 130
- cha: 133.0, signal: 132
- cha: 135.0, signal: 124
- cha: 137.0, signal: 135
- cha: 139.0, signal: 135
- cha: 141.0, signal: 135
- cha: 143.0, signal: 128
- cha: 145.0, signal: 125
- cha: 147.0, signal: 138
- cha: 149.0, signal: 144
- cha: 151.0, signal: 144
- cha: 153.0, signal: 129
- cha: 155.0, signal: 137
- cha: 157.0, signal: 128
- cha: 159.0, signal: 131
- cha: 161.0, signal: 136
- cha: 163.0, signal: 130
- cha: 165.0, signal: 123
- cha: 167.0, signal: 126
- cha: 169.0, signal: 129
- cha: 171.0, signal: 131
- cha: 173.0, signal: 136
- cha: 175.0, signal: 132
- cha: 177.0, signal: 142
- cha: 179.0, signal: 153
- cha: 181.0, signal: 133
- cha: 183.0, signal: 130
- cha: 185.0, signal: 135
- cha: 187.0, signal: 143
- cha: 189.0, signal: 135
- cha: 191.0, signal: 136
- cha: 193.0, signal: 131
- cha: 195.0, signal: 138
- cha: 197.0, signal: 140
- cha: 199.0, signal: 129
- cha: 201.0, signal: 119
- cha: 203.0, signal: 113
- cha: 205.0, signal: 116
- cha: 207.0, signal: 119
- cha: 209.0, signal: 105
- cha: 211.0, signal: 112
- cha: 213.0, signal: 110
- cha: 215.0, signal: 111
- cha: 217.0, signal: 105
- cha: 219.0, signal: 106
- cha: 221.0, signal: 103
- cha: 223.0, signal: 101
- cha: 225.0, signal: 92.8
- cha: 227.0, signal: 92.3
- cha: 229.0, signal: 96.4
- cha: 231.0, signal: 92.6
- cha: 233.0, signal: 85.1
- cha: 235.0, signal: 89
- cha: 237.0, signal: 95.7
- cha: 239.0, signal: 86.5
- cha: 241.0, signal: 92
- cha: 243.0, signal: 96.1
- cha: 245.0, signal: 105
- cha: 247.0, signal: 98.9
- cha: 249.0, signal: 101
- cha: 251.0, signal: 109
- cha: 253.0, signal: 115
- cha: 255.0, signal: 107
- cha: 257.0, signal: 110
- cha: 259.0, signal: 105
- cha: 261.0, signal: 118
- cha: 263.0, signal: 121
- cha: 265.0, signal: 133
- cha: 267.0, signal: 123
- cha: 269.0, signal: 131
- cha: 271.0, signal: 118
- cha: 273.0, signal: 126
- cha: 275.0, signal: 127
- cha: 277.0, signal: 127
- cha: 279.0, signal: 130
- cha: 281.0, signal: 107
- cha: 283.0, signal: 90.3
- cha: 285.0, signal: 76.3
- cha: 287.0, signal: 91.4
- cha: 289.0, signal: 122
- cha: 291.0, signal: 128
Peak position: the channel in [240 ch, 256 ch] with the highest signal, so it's 253.0 ch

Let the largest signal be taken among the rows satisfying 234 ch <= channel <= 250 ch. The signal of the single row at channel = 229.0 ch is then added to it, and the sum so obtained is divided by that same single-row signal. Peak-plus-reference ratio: 2.09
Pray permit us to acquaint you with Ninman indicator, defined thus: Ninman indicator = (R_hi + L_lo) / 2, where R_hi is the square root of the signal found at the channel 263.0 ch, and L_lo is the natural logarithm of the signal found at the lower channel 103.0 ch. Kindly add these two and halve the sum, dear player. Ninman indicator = 7.91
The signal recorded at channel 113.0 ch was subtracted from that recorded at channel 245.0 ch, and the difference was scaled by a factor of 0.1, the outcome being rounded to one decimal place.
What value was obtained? -1.7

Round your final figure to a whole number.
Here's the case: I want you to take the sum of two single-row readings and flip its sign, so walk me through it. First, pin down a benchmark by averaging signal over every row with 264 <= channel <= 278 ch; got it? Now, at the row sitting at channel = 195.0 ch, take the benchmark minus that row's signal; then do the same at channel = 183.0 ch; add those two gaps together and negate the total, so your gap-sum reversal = 15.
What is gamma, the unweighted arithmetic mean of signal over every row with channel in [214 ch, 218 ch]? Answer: 108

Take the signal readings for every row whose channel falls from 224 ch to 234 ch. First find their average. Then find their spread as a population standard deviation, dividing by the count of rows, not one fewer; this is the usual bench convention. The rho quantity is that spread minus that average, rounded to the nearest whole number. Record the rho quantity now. -88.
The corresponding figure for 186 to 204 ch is -122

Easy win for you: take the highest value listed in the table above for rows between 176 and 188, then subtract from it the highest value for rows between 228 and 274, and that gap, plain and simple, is 20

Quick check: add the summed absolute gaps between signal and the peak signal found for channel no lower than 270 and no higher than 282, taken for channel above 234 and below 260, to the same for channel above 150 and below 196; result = 508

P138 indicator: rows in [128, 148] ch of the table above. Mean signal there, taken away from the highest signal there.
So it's 7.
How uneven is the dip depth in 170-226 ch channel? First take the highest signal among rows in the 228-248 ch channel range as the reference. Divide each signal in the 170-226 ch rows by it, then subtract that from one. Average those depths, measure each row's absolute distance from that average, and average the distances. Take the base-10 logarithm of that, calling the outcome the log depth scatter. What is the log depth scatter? -0.9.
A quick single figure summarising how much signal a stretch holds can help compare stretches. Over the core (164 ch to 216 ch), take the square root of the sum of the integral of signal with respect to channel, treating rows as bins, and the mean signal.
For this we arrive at 82.4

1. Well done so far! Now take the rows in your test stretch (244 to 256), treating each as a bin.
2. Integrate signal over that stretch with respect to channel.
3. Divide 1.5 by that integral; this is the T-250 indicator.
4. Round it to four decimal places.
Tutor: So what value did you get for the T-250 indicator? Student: 0.0012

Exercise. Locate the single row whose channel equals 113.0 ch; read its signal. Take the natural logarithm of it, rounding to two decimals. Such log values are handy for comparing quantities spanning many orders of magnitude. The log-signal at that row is 4.80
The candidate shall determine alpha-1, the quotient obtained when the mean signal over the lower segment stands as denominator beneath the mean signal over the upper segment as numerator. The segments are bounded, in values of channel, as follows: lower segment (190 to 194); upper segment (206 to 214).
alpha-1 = 0.84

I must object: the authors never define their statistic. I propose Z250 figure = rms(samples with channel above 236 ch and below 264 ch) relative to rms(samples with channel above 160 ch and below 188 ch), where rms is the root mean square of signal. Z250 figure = 0.78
